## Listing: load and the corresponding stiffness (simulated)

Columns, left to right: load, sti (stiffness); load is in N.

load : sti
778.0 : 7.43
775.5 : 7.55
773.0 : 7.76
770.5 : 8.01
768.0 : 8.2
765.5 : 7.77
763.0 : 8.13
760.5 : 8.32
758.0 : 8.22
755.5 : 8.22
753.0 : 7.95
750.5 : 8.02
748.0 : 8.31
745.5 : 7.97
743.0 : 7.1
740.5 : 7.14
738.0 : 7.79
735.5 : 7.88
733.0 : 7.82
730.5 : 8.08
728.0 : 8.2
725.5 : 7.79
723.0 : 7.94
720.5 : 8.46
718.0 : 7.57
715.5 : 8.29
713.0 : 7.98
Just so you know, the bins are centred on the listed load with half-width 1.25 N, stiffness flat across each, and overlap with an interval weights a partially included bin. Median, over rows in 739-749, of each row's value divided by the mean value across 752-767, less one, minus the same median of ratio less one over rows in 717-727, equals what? -0.04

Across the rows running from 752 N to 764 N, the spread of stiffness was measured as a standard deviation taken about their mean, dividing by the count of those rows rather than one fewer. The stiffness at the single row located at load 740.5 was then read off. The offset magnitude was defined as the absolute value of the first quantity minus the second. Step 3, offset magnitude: 7.0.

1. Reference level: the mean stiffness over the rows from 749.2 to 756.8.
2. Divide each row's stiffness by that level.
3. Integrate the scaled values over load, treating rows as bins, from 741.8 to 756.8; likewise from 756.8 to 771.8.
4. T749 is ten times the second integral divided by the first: 10.2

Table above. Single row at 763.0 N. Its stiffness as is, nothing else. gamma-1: 8.13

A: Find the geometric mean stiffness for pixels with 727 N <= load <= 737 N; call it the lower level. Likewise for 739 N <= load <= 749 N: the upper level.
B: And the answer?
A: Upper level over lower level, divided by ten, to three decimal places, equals 0.095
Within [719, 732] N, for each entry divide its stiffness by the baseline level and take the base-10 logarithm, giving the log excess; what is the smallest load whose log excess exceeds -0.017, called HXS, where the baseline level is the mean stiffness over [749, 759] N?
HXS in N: 720.5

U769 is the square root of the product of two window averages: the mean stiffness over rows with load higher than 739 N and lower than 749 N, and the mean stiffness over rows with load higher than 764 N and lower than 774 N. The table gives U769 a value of 7.78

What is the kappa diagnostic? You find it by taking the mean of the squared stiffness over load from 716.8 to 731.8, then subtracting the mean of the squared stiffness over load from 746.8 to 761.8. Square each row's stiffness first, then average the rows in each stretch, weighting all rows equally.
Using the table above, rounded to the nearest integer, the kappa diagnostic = -3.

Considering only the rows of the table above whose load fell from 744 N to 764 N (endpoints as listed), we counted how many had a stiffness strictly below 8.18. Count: 4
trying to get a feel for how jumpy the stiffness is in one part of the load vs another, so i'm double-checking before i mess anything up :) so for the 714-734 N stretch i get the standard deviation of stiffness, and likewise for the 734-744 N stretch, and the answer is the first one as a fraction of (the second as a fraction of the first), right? 0.21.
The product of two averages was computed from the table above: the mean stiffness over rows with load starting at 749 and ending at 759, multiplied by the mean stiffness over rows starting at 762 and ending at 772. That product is 65.0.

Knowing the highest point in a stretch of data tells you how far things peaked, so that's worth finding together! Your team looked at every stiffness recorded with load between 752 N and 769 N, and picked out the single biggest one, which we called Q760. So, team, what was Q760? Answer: 8.32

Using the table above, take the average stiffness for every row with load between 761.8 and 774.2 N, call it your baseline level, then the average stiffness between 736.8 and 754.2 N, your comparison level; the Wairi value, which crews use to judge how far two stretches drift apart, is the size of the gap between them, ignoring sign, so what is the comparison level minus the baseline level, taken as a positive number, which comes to 0.22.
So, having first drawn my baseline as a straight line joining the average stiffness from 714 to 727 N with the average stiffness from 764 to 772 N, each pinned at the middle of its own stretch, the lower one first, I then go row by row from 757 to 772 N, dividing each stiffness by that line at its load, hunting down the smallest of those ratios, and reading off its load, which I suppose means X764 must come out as 765.5 N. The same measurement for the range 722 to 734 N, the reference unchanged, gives 725.5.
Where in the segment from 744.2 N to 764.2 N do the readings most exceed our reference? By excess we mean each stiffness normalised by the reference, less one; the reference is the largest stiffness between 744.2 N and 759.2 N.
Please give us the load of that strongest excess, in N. 760.5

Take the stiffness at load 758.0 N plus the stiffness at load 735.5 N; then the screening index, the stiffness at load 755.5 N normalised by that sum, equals 0.511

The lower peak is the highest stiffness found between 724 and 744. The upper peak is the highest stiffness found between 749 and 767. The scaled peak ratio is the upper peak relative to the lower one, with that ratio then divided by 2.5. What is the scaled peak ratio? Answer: 0.406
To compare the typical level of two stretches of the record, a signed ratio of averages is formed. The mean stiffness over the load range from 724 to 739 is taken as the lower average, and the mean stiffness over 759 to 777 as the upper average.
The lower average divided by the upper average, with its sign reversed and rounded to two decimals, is -1.00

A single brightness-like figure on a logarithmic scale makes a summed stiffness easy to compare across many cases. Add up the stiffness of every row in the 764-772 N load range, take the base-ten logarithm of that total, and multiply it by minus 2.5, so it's -3.4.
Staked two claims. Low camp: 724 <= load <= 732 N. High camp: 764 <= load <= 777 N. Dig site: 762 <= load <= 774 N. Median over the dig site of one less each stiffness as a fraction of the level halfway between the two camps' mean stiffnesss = -0.009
